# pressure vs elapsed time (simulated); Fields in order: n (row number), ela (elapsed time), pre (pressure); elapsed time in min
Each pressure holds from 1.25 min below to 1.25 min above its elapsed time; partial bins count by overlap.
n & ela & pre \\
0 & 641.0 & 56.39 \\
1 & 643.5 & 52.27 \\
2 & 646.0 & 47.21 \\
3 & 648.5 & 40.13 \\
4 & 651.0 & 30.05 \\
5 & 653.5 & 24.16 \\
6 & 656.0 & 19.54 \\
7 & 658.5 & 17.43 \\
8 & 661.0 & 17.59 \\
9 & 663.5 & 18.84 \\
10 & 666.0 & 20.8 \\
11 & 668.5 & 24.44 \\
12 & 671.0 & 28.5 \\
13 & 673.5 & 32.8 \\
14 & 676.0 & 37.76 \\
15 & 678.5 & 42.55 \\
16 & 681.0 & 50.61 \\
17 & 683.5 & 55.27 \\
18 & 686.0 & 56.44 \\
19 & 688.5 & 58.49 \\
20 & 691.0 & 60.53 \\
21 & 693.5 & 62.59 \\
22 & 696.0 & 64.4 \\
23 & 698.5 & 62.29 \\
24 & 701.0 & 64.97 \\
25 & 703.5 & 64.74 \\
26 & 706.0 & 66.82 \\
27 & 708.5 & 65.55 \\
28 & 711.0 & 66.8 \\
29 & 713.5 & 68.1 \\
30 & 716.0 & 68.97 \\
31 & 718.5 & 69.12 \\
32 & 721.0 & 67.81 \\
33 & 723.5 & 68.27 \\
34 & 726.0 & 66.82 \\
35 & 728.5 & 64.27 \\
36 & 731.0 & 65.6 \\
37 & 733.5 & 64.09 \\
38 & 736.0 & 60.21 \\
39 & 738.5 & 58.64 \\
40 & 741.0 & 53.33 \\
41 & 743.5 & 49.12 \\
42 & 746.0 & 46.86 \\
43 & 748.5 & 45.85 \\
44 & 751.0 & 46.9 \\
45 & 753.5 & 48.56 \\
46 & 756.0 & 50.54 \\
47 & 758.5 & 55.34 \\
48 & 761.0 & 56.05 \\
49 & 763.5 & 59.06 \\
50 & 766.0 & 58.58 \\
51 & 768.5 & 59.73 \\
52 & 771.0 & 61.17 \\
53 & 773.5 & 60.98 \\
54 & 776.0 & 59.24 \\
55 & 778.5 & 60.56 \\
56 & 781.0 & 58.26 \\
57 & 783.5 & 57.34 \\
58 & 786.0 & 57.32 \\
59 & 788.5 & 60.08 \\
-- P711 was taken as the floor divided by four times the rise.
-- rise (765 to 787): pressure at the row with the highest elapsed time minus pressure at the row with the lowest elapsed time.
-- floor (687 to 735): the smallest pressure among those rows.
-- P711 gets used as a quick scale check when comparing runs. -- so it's -11.6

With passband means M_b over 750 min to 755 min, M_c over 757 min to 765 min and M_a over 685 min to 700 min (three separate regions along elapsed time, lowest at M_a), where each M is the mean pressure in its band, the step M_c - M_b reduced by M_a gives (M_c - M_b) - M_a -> -52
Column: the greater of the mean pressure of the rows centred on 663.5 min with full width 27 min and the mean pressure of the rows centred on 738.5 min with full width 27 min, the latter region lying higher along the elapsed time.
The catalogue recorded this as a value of 56.5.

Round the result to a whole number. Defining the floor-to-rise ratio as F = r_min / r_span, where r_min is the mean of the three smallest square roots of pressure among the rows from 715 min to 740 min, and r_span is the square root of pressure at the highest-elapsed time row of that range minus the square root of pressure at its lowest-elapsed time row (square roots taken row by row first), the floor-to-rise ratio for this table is -12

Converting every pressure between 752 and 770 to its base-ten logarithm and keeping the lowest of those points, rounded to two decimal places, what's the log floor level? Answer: 1.69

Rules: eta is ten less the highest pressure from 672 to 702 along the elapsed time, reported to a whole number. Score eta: -55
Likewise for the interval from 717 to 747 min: -59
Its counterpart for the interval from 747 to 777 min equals -51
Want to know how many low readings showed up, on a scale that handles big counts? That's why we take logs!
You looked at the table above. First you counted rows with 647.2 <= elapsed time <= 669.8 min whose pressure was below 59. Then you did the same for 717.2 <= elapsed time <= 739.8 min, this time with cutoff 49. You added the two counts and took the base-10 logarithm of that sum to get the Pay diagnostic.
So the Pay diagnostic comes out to 1.0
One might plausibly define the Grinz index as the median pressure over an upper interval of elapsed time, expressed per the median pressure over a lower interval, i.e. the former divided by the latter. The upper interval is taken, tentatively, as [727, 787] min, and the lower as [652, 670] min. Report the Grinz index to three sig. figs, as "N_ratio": 2.99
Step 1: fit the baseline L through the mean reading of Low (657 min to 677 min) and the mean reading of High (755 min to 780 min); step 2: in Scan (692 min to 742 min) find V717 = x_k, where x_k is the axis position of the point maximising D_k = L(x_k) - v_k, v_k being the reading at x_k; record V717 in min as 741.0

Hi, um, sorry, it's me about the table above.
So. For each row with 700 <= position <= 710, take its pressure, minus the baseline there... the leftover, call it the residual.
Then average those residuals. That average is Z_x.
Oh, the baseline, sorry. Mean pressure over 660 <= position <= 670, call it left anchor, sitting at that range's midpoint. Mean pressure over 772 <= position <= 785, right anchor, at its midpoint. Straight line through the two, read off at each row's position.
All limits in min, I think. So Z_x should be 31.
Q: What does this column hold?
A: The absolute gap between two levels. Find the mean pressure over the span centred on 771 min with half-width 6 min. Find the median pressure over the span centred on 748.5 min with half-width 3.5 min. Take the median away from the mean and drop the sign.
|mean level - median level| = 13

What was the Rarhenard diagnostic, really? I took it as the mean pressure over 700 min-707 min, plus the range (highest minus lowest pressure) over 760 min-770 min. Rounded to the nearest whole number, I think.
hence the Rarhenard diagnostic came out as 69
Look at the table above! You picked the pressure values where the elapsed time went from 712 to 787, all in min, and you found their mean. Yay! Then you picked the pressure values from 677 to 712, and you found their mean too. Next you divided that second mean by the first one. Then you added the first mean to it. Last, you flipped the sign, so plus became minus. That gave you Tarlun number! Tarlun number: -59.9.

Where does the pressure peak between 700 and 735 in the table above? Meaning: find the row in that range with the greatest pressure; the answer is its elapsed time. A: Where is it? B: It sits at 718.5 min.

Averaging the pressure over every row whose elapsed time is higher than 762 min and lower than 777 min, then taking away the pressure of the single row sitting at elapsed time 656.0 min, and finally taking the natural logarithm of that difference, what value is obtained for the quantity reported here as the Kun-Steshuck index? 3.7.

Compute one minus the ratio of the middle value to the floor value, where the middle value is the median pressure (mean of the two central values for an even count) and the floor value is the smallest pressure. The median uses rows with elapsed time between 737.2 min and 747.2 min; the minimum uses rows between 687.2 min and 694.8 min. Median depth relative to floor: 0.12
